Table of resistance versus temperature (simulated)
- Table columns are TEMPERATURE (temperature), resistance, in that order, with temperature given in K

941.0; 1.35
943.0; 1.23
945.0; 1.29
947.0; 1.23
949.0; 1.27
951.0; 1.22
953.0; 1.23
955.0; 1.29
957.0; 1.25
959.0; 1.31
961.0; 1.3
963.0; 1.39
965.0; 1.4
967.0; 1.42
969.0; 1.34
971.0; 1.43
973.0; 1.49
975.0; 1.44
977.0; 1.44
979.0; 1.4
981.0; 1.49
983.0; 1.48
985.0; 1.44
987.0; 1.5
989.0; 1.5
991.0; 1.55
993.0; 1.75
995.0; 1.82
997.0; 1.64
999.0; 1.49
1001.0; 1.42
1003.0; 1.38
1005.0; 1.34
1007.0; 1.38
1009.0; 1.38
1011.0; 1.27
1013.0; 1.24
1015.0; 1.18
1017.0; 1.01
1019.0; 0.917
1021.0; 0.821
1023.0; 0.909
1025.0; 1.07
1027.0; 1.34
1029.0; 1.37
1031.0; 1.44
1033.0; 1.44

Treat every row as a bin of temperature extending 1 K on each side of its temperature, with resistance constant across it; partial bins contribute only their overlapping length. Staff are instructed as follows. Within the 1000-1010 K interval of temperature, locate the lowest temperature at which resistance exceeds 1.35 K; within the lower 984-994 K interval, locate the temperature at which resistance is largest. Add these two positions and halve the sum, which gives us 997 K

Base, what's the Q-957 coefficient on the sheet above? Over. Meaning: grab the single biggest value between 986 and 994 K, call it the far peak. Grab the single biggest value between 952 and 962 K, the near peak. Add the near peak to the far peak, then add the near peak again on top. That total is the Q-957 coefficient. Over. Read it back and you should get 4.37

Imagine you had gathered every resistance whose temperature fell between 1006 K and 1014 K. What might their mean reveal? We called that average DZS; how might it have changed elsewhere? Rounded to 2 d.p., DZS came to 1.32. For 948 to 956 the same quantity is 1.25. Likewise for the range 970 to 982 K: 1.45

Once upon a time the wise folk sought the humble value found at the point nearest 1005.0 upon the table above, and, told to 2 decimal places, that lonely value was 1.34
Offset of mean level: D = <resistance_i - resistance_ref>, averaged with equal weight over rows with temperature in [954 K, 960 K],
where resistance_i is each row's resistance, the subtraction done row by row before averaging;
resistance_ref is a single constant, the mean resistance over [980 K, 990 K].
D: -0.20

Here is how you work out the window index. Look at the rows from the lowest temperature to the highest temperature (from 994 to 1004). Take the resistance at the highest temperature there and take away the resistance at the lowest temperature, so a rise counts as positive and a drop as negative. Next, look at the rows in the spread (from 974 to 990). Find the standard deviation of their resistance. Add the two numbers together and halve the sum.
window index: -0.20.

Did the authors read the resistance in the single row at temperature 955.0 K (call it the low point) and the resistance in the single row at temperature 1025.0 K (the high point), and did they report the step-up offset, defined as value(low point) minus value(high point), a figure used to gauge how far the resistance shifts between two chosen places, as 0.22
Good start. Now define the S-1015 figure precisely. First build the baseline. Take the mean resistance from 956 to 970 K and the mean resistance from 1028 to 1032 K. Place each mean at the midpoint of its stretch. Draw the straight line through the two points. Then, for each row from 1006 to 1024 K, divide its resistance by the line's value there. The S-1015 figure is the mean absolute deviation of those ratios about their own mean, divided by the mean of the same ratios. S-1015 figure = 0.17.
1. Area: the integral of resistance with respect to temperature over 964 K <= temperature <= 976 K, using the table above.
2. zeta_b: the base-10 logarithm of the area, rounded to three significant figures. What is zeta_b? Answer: 1.23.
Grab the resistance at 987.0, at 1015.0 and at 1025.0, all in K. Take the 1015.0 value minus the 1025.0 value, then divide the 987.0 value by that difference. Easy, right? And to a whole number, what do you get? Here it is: 14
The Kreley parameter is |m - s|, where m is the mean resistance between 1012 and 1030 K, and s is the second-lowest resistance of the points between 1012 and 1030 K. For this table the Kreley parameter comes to 0.19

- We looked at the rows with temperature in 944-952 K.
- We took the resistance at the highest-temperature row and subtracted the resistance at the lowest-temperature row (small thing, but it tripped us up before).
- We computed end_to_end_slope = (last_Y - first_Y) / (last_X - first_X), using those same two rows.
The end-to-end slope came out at -0.012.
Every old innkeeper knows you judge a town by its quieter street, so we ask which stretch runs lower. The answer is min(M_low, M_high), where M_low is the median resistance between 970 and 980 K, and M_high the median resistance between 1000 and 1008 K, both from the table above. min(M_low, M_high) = 1.38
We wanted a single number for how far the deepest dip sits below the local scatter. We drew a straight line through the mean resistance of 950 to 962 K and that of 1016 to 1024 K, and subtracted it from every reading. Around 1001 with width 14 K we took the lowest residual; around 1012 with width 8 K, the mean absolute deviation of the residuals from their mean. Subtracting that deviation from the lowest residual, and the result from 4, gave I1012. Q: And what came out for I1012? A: 3.70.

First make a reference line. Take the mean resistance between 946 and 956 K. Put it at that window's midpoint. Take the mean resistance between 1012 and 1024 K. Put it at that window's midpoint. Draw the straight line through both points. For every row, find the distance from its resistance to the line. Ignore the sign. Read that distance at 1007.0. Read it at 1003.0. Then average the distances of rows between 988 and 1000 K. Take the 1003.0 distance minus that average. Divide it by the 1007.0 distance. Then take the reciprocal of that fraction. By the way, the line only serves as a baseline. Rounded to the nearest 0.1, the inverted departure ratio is -1.5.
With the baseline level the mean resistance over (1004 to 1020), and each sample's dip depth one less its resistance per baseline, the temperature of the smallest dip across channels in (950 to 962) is 959.0 K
